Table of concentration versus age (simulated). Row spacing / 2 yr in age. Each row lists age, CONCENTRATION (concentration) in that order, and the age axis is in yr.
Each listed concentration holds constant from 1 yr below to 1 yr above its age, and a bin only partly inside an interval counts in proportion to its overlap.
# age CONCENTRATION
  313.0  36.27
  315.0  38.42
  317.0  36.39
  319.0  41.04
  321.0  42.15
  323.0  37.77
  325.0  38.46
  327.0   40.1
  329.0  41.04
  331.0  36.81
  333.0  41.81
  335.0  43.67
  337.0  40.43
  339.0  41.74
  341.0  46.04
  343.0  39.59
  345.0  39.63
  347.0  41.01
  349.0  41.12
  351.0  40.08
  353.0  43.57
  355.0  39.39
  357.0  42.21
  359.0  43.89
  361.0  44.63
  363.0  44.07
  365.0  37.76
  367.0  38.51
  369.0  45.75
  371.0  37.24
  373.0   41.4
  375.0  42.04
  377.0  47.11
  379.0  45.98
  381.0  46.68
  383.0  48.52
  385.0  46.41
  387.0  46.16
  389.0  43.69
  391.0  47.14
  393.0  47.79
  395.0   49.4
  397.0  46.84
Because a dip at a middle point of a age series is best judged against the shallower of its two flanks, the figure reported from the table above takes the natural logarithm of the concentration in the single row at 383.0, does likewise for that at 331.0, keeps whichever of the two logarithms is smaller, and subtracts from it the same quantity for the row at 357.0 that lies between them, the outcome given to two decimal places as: -0.14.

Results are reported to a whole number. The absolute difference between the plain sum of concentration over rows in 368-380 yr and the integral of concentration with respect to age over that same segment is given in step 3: 260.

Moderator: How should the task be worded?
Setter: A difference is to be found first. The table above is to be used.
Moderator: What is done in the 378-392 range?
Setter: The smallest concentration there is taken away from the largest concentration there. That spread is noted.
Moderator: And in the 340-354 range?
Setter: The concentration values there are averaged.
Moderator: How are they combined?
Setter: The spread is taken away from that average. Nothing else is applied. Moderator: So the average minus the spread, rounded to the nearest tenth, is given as 36.7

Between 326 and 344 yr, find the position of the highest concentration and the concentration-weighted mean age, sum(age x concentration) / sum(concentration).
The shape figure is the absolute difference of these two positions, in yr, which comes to 5.9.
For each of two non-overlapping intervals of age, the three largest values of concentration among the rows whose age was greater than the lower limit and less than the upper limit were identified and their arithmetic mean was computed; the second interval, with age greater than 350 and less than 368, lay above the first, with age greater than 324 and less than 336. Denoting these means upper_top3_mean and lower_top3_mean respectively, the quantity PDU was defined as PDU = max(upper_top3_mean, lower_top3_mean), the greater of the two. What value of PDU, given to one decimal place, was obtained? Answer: 44.2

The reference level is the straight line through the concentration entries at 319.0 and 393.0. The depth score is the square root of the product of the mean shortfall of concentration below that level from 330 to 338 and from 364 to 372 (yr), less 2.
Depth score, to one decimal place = 1.1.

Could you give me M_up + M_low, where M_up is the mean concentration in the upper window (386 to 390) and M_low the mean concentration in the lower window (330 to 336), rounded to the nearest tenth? 85.7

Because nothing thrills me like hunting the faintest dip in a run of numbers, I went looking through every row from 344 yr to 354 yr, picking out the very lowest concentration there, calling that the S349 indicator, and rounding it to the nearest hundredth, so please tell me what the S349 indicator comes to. 39.63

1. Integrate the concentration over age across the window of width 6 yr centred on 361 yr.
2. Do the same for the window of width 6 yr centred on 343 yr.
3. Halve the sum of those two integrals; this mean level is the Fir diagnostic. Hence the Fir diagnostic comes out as 258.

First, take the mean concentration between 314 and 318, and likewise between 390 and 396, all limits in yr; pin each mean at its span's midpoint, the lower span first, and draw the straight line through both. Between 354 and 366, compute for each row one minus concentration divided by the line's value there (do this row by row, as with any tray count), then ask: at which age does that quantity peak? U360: 365.0 yr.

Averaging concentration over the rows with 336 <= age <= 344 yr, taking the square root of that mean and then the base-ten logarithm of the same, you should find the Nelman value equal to 0.811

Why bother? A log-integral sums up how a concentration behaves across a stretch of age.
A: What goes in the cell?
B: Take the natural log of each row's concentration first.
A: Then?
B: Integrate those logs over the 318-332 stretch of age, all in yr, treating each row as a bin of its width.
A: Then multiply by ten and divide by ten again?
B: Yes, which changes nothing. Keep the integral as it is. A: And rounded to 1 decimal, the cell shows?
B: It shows 51.5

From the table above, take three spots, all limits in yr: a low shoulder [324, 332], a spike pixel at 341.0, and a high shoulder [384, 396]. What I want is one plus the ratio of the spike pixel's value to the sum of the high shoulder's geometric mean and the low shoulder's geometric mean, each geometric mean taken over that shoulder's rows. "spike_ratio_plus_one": 1.54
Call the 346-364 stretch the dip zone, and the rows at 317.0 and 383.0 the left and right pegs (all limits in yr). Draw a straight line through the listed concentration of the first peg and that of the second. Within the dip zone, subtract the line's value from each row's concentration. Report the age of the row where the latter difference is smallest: 355.0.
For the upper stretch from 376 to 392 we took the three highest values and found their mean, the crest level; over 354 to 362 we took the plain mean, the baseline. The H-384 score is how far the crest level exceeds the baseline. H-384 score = 5.1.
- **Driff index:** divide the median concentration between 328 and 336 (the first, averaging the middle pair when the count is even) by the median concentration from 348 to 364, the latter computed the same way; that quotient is 0.97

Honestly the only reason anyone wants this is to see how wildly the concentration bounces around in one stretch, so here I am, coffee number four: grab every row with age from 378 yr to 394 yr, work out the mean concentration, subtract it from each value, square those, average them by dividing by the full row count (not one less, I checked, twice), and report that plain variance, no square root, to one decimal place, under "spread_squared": 1.8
